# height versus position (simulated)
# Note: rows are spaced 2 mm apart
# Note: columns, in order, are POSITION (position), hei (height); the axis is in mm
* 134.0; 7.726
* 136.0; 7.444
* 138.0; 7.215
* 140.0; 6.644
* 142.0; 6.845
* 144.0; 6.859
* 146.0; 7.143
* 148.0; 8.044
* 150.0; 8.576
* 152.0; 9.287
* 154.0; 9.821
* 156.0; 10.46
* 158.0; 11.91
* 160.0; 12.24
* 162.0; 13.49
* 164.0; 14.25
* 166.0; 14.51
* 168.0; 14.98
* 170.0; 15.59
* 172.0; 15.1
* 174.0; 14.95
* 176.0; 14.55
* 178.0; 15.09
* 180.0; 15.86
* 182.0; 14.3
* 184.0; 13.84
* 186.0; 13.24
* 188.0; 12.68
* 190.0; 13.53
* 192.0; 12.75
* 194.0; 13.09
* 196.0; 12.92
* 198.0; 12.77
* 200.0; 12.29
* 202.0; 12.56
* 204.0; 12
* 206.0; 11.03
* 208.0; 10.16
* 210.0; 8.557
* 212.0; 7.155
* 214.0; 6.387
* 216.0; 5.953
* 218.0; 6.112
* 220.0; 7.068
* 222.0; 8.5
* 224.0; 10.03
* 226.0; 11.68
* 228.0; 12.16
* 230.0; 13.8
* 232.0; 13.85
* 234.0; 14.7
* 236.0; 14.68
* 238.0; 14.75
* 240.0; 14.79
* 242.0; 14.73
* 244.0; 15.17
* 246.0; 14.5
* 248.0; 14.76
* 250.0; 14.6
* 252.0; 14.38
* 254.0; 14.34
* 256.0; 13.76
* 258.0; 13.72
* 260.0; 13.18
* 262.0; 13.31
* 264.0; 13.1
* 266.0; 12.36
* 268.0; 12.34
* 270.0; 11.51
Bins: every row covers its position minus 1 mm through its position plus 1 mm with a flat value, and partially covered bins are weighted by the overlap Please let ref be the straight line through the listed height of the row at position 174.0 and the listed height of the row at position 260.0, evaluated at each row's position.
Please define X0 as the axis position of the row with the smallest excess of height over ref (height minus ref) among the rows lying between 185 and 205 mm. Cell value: 204.0 mm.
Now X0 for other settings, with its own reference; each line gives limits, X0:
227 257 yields 228.0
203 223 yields 216.0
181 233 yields 216.0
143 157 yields 144.0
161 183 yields 162.0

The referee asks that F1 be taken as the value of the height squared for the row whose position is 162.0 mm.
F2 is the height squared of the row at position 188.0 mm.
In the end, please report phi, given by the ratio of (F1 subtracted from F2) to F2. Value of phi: -0.13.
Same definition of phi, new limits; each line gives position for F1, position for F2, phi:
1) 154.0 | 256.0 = 0.49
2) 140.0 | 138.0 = 0.15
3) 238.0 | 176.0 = -0.03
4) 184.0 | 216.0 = -4.41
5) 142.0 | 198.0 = 0.71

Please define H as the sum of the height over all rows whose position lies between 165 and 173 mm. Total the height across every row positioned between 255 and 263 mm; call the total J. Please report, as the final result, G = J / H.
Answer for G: 0.90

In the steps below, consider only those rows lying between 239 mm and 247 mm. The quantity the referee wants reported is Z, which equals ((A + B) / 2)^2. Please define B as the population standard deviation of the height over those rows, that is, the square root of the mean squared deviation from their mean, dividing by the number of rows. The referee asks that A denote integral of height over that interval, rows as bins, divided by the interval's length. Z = 57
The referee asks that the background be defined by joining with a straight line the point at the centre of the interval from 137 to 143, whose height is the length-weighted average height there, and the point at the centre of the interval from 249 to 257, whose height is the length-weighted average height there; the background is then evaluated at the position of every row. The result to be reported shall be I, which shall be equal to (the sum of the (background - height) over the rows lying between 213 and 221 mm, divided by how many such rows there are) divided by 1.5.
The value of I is 4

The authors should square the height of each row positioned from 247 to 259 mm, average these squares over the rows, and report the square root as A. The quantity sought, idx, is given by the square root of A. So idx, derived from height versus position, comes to 3.78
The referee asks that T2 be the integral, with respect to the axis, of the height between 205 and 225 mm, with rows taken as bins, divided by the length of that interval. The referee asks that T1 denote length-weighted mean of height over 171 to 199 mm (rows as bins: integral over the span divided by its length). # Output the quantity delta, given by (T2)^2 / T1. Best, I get 5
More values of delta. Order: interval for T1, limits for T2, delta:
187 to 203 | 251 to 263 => 15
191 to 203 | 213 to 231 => 6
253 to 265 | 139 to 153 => 4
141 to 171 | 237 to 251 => 20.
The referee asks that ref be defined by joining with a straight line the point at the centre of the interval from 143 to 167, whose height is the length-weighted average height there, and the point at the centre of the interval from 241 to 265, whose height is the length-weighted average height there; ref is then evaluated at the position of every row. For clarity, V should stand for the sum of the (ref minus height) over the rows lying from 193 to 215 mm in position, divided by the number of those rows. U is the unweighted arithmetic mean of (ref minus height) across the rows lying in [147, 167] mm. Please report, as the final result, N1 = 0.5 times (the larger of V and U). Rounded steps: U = -0.6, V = 2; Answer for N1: 0.76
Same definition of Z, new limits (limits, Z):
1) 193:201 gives 43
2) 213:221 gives 12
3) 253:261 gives 50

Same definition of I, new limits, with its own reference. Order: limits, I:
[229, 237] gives -1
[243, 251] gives -1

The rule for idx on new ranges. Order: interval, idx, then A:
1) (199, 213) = 3.27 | 10.7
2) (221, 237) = 3.55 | 12.6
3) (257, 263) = 3.66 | 13.4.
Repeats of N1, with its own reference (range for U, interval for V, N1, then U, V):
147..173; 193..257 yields 0.57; -1.4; 1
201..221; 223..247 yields 1.95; 3.9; 0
